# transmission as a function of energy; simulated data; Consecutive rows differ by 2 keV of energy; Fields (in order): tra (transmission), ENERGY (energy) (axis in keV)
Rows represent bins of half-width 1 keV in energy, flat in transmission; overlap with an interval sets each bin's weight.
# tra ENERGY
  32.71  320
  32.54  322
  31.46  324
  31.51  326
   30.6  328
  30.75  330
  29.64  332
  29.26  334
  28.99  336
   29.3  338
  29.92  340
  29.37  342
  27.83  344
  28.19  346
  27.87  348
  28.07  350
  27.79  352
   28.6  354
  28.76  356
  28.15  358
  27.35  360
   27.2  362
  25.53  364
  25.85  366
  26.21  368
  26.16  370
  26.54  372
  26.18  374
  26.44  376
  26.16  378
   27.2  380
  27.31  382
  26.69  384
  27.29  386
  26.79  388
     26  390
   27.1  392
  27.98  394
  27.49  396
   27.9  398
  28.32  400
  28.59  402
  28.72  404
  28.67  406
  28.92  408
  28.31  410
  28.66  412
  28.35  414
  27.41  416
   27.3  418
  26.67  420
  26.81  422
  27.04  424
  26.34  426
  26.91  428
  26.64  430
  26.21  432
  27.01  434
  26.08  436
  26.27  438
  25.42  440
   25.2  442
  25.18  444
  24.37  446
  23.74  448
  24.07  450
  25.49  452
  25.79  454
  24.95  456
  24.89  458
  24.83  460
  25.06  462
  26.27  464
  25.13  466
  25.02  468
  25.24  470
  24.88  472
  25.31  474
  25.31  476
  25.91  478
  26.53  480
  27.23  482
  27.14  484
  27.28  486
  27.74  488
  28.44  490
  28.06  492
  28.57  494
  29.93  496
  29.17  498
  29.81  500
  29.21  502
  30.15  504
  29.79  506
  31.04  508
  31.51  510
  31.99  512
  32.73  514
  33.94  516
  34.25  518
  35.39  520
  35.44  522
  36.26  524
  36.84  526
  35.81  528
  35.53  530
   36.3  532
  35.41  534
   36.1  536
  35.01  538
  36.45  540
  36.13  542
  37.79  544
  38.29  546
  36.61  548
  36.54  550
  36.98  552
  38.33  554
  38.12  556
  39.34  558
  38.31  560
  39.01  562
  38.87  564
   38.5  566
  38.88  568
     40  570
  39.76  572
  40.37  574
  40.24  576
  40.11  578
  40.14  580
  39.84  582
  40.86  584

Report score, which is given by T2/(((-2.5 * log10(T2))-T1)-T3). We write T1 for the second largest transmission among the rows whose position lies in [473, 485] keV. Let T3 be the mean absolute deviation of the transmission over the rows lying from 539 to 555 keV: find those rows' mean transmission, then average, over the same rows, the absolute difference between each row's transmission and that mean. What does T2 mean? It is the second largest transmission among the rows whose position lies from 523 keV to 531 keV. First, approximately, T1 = 27.14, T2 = 36.26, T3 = 0.75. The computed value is -1.14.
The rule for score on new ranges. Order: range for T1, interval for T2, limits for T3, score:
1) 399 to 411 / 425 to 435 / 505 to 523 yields -0.79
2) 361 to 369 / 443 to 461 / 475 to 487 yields -0.84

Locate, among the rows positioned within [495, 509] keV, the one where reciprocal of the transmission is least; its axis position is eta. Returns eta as 508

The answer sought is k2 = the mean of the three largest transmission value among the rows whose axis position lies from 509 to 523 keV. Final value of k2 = 35.0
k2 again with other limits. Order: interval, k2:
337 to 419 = 29.5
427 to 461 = 26.9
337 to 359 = 29.5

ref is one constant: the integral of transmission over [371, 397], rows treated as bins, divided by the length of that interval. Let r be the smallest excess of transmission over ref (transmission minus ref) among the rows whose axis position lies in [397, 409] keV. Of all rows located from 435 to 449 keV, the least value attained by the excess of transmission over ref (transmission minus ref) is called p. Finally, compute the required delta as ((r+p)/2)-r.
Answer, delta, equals -2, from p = -3.1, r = 1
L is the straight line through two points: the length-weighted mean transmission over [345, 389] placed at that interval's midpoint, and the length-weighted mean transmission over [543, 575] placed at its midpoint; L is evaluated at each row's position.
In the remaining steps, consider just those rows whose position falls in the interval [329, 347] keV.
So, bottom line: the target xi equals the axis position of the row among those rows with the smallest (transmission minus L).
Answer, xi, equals 344 keV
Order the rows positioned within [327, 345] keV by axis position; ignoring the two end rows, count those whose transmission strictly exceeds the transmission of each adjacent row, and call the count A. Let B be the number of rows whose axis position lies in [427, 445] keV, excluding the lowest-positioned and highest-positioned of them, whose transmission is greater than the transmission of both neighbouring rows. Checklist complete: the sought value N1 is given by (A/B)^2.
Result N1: 1.0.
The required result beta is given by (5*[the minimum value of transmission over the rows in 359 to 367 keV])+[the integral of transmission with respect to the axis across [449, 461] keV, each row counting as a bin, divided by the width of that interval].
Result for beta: 153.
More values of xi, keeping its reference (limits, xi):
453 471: 468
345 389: 378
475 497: 476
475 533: 476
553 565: 560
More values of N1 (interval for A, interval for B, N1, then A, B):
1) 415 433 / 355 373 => 4.0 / 2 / 1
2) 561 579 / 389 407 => 1.0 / 2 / 2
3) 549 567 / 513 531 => 9.0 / 3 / 1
